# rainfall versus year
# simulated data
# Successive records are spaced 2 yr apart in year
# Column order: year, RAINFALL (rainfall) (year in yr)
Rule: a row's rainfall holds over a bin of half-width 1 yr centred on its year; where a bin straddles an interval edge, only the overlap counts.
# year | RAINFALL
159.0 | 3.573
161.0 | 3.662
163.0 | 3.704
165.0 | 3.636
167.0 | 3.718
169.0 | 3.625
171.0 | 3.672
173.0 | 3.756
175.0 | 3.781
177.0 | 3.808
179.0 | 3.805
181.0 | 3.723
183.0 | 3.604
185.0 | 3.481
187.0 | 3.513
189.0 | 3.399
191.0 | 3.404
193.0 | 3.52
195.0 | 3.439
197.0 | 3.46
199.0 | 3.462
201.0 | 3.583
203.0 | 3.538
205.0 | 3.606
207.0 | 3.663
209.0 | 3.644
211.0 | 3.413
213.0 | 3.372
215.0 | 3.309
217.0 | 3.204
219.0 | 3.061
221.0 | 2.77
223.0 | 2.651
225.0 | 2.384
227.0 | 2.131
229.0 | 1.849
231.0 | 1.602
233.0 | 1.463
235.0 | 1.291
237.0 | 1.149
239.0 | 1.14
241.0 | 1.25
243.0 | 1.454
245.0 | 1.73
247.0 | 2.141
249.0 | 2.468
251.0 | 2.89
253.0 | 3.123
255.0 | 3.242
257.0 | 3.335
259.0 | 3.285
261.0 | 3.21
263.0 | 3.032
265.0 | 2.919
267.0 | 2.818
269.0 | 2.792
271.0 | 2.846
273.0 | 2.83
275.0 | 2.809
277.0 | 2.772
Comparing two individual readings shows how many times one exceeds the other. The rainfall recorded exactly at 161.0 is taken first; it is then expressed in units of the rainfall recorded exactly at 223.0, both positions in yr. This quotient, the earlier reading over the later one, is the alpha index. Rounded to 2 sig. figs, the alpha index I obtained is 1.4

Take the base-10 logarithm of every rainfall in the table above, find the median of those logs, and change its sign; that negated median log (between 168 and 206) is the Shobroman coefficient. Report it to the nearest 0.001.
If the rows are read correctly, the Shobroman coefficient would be -0.554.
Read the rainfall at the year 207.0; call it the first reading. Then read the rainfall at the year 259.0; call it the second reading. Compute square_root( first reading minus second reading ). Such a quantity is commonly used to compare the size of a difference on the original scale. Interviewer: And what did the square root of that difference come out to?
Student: 0.61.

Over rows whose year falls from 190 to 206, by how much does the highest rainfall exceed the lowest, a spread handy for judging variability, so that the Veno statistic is 0.20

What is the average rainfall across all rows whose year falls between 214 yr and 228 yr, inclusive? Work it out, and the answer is 2.8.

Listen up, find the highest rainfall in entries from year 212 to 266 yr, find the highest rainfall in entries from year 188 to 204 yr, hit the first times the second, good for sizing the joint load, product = 12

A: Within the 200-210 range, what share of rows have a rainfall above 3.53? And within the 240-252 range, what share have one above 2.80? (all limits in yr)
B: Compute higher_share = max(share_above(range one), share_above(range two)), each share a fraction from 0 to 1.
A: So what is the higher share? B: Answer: 1.00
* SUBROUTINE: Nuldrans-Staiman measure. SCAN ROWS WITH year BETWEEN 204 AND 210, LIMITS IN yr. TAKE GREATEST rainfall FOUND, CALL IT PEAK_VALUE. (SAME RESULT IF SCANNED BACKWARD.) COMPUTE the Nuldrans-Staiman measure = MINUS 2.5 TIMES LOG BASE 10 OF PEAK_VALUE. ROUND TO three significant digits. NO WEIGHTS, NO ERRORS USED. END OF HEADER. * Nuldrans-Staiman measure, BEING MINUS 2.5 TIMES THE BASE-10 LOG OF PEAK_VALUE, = -1.41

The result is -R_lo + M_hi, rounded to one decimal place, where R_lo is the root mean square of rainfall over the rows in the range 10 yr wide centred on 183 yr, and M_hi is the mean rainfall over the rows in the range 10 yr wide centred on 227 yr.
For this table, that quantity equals -1.5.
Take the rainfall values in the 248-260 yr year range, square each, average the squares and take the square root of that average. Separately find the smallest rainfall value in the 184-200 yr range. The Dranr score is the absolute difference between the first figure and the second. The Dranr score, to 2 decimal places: 0.33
